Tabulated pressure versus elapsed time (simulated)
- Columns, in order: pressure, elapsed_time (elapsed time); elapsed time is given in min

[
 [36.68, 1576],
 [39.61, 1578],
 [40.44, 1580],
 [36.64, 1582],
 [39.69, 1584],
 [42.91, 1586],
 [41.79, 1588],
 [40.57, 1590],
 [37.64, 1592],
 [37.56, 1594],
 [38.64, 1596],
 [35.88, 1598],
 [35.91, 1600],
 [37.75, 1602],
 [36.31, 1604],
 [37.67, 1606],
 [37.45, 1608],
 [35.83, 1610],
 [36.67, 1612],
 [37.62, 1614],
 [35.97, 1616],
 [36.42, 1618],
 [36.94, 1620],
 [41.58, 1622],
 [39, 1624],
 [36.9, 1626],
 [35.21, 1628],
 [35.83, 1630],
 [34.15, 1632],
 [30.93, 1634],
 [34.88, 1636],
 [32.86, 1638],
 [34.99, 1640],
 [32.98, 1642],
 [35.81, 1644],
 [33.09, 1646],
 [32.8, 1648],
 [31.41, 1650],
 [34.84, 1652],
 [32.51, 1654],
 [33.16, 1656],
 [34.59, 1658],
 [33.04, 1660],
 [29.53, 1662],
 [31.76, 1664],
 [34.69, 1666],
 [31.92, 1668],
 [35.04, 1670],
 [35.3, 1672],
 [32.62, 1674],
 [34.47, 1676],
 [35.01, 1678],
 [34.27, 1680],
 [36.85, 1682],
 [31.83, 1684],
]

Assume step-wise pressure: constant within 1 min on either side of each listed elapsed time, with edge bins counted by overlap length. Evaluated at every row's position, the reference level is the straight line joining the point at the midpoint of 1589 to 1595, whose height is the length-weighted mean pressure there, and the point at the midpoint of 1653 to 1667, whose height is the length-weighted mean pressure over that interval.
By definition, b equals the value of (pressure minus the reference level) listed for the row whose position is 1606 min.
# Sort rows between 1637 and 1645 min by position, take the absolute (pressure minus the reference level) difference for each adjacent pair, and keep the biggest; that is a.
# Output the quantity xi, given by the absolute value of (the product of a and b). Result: 1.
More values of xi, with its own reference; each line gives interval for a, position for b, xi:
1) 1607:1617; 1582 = 4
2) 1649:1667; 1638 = 6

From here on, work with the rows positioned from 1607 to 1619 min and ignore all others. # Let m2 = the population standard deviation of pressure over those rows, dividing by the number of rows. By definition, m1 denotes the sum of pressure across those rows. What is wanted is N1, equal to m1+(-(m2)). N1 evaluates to 219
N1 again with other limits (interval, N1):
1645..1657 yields 197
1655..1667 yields 195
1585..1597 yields 237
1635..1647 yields 203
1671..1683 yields 207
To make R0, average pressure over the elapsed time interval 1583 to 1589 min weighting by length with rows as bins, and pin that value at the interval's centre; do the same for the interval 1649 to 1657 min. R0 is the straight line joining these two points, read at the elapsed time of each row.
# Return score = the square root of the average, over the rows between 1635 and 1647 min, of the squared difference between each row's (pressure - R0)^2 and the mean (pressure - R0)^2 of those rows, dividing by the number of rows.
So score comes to 1.5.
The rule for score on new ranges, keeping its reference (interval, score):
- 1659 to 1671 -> 6.5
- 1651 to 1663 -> 2.1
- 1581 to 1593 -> 9.9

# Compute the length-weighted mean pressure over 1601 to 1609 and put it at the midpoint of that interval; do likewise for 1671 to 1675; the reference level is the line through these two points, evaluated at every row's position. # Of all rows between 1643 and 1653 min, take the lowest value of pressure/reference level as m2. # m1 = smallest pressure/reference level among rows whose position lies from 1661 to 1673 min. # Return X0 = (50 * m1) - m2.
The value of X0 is 41.9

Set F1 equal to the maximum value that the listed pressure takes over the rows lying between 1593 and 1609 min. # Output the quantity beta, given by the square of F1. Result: 1493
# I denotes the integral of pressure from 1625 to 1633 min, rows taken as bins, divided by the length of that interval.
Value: 35.5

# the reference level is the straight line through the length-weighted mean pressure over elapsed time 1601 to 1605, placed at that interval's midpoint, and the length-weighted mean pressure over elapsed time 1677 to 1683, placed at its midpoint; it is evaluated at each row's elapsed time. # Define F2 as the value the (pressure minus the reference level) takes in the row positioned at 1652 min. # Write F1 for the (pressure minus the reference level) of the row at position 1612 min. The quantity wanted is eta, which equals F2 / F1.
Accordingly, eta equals 7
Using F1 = -0.2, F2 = -1.1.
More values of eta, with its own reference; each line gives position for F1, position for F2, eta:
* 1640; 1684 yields 3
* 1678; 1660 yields 7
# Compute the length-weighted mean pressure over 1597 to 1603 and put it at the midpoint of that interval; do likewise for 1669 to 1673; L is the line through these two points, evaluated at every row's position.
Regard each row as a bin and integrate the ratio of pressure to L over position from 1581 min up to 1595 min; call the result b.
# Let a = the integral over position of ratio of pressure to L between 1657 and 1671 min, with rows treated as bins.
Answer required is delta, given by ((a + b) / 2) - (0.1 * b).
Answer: 12.56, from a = 13.1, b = 15.1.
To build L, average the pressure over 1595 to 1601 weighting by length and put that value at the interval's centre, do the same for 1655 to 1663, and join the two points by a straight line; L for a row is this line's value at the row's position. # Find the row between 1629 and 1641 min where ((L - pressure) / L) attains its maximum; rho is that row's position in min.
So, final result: 1634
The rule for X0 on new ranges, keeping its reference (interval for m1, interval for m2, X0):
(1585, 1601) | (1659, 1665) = 46.8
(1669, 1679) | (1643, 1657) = 47.2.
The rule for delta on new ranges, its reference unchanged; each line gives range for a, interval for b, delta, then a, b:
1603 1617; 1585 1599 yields 13.09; 14.2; 15.0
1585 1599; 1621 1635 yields 13.14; 15.0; 14.1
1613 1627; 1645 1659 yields 12.55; 14.6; 13.1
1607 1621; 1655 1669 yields 12.26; 14.2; 12.9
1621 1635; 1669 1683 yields 12.60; 14.1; 13.9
